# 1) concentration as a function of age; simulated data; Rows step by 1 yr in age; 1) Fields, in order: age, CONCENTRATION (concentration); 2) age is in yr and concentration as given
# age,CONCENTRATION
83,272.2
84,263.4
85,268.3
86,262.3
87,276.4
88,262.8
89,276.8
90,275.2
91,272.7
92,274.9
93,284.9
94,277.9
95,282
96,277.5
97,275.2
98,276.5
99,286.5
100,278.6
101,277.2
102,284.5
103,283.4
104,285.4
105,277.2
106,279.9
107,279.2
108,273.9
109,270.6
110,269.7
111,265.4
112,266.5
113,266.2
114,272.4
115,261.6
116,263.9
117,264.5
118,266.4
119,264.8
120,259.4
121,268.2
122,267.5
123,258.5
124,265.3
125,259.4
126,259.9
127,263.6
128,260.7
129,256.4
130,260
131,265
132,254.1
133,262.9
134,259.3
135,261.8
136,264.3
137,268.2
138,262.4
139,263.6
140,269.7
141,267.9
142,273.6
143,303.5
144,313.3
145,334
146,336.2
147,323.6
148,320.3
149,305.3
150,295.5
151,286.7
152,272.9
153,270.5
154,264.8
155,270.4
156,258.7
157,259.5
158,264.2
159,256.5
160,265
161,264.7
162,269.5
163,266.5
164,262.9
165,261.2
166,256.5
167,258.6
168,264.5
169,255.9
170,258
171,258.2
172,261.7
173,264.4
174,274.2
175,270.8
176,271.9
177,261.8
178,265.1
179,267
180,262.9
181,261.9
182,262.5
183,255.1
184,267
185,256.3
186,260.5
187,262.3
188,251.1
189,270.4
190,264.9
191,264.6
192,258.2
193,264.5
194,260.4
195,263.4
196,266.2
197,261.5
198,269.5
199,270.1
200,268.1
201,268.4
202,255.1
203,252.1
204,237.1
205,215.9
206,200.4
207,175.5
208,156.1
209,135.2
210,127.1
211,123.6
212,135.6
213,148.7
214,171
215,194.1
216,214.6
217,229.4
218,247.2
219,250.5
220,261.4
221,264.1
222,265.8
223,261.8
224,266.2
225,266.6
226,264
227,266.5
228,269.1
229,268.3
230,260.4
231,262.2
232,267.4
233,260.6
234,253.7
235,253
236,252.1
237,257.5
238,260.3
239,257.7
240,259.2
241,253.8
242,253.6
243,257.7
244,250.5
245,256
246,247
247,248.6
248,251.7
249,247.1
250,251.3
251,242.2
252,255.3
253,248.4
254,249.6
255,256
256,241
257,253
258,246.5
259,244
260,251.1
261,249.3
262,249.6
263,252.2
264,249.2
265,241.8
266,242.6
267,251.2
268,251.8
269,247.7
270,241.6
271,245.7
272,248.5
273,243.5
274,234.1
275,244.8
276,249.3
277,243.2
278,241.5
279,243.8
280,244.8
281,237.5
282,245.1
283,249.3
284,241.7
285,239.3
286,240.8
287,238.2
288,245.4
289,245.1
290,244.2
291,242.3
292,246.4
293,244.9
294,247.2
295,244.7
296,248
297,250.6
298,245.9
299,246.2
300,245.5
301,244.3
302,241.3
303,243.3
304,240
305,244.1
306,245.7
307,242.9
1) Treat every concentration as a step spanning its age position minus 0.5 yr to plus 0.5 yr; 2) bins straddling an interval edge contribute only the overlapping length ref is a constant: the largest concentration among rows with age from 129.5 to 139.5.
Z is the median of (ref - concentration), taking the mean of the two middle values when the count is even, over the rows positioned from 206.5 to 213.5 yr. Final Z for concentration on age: 133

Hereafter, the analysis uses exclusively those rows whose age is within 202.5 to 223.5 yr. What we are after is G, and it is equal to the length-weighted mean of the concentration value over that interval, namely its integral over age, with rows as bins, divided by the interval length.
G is 203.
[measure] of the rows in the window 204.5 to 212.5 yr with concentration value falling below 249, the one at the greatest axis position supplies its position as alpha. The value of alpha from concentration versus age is 212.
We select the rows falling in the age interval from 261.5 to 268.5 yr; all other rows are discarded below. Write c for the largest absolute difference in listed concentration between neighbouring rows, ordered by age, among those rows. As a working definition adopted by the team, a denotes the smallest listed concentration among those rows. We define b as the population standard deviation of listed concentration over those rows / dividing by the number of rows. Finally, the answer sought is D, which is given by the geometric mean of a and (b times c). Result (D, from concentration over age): 91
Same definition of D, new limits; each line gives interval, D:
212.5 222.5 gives 368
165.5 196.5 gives 158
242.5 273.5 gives 127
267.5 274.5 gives 108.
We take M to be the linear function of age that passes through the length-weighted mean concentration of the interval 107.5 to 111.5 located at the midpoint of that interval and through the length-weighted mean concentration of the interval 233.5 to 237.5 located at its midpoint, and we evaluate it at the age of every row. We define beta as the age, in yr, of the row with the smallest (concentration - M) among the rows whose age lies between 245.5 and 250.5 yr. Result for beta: 246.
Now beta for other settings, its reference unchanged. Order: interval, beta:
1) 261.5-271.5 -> 265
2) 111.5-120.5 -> 120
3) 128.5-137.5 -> 132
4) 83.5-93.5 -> 86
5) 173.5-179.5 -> 177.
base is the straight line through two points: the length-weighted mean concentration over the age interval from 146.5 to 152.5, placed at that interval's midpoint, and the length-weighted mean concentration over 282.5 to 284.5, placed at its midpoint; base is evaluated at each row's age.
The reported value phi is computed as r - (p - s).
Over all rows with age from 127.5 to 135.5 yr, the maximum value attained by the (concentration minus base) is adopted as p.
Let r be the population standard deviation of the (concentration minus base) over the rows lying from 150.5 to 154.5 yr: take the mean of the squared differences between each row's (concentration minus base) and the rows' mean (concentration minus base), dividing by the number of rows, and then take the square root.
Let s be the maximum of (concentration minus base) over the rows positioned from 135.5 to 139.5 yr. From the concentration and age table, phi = 13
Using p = -43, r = 7.6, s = -38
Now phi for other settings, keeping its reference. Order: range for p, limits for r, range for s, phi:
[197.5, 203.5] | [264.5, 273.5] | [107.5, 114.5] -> -29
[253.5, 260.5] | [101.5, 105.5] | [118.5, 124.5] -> -40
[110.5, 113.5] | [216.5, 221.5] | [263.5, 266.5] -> 58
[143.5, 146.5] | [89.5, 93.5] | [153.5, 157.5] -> -57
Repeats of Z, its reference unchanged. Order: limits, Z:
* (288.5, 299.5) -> 22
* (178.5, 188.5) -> 6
